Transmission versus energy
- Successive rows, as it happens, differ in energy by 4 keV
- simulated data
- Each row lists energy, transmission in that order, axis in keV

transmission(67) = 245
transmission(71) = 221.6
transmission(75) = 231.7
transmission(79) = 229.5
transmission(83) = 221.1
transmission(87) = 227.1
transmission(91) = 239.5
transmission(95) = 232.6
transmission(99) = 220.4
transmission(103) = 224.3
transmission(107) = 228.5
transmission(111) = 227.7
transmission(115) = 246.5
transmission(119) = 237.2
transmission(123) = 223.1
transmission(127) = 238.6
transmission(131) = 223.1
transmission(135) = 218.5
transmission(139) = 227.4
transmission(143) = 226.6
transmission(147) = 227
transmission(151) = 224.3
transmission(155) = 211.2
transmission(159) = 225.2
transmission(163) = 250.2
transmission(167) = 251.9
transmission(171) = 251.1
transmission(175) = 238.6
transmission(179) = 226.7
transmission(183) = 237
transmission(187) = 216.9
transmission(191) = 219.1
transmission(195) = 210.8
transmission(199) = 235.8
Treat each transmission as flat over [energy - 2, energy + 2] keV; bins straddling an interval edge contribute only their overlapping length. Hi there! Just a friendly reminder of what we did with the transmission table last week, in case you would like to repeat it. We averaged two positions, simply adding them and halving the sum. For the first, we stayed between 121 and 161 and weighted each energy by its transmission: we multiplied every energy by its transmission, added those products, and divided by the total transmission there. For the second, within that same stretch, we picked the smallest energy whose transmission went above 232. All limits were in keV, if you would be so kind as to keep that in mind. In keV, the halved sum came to 133.9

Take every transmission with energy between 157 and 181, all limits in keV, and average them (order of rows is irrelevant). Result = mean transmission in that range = 241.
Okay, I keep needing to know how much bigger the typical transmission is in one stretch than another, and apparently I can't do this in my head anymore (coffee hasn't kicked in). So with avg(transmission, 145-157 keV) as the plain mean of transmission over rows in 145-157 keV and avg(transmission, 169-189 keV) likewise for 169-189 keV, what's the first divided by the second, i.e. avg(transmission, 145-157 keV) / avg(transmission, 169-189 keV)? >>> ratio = 0.94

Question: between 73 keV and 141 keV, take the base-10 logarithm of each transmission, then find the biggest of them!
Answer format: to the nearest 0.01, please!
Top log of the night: 2.39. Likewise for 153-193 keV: 2.40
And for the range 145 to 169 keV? 2.40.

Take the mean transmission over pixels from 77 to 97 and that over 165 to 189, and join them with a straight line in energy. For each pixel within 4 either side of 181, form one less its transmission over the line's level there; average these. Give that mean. 0.02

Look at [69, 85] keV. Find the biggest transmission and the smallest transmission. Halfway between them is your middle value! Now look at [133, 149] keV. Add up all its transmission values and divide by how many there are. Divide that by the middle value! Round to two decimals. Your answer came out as 0.99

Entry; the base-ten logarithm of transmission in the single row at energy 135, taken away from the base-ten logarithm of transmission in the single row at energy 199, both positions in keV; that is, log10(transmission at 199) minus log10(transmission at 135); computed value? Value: 0.03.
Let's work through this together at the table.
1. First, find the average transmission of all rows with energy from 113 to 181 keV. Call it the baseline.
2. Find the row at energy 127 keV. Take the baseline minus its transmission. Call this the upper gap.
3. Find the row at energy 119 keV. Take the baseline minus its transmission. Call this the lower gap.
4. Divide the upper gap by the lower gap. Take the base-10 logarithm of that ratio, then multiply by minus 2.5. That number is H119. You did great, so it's -0.27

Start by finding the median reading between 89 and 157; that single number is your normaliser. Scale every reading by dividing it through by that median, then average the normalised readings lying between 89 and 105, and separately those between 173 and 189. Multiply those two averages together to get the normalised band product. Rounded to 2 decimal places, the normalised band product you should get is 1.02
